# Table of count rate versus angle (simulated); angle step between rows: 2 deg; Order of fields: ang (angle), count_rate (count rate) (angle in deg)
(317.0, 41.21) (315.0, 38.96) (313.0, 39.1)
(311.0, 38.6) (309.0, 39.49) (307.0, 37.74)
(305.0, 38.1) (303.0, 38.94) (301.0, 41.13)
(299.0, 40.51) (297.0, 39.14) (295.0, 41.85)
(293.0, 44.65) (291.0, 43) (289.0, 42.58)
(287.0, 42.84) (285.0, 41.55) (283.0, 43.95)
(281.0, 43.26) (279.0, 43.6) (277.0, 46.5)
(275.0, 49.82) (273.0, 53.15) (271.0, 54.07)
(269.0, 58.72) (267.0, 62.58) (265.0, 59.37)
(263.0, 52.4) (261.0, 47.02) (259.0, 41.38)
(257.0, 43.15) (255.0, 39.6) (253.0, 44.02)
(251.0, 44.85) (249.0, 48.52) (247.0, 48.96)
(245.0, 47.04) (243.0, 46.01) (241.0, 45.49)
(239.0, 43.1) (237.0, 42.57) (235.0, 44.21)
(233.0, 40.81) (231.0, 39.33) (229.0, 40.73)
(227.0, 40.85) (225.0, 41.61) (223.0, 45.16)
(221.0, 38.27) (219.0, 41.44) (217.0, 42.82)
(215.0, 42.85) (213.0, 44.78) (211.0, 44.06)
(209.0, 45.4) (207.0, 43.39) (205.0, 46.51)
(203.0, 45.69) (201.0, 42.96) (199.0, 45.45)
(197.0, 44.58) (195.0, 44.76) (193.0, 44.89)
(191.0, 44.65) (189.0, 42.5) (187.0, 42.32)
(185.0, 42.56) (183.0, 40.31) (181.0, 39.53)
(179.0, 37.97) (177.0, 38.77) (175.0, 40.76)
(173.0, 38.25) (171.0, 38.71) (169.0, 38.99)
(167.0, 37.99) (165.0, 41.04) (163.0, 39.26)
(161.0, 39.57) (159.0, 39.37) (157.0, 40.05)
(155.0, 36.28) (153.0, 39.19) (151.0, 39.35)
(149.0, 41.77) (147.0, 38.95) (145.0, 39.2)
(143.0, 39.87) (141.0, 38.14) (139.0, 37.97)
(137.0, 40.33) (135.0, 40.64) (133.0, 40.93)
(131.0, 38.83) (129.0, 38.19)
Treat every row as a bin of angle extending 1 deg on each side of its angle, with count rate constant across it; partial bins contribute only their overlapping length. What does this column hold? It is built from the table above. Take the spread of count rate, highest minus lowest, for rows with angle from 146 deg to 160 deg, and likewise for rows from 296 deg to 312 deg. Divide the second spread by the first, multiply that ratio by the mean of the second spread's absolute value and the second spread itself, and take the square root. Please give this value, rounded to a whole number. 1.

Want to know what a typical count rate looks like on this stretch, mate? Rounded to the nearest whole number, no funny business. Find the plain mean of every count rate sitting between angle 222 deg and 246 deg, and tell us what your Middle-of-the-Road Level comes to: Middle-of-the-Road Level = 43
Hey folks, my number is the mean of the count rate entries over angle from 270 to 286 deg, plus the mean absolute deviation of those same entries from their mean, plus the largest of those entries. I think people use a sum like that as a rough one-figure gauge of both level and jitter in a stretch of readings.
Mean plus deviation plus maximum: 105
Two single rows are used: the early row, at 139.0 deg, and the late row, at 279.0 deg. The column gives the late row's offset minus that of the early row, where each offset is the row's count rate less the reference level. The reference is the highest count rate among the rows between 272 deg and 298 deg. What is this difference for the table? 5.6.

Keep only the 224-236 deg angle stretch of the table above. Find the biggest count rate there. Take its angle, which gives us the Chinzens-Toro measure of 235.0 deg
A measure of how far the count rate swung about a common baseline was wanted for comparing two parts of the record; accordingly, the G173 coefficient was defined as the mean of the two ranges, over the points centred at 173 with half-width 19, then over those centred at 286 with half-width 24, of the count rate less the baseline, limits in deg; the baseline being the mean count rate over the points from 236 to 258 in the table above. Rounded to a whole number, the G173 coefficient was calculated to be 17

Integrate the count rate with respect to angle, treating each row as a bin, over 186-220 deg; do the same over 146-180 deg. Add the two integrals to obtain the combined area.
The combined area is 2831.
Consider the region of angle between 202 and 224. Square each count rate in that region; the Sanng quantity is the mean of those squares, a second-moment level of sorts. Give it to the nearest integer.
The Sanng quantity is 1912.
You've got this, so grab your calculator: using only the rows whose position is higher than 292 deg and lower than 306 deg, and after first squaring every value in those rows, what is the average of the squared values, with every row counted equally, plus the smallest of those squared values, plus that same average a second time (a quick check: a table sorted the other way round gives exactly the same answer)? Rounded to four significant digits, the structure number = 4760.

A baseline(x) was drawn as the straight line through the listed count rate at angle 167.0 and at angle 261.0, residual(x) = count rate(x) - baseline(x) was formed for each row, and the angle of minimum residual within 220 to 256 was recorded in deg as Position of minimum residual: 255.0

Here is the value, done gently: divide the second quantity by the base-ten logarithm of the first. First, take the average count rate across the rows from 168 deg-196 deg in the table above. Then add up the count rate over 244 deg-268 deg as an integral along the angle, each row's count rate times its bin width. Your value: 718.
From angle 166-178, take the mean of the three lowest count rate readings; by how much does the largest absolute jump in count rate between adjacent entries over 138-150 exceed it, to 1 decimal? -35.5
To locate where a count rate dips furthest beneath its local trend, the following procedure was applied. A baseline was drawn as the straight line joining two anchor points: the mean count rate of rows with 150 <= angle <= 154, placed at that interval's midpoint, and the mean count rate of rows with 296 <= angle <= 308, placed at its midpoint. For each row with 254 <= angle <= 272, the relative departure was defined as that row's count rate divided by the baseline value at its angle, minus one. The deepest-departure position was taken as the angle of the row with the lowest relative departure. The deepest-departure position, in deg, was 255.0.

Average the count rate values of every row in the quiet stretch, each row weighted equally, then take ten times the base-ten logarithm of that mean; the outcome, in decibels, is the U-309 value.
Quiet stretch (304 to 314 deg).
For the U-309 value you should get 15.9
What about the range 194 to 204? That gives 16.5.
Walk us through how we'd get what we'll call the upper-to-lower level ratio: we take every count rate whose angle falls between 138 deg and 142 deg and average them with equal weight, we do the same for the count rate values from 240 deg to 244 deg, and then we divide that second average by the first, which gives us 1.2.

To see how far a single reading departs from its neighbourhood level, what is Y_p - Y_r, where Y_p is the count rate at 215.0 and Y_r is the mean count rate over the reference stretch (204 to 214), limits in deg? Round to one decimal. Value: -2.0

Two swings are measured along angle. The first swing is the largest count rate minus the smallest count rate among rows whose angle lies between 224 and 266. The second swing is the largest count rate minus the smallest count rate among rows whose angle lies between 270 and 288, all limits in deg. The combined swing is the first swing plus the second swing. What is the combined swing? 33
